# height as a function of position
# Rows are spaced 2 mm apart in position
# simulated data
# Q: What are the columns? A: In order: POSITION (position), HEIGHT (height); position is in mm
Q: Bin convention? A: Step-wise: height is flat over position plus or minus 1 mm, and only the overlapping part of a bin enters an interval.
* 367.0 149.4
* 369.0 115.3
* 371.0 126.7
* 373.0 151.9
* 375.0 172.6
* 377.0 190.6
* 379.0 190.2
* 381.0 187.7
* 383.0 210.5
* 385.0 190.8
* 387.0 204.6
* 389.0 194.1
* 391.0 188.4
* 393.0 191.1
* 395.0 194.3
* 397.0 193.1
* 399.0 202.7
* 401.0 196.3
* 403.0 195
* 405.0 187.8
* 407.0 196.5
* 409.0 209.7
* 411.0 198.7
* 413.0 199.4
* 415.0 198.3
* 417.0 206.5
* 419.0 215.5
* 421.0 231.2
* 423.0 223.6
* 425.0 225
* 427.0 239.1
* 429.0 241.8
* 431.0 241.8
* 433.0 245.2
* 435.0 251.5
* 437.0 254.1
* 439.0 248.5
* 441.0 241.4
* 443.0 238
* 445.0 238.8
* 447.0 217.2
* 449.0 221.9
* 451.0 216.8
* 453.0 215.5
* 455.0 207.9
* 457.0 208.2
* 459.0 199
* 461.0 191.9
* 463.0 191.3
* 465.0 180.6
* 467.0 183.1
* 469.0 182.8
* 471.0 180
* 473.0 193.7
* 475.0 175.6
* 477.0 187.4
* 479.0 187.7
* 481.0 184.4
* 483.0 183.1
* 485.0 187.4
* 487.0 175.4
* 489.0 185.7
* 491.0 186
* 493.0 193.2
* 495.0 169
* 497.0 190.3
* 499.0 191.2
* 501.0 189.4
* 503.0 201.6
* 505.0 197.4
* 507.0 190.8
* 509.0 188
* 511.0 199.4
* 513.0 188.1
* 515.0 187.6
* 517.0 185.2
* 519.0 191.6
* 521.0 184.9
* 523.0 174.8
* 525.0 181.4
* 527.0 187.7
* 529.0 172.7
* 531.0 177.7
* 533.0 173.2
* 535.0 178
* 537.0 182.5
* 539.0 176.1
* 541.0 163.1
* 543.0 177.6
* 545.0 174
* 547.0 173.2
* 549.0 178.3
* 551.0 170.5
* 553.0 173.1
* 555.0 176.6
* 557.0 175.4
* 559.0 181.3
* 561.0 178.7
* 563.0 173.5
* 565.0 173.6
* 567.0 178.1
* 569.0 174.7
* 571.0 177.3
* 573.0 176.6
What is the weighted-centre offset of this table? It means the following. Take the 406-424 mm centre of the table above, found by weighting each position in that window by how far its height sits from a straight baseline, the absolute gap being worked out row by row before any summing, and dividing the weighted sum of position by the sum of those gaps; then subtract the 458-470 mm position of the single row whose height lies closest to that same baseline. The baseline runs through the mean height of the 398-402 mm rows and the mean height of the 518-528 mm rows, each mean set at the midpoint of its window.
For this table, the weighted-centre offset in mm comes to -42.0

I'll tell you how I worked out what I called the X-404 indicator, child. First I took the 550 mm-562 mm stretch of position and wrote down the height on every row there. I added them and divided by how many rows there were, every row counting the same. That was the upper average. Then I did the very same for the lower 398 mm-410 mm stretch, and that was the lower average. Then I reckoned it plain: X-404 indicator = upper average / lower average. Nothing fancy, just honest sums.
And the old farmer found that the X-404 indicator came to 0.89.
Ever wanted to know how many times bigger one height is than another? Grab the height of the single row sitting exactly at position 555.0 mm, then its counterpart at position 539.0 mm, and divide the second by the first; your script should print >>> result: 1.00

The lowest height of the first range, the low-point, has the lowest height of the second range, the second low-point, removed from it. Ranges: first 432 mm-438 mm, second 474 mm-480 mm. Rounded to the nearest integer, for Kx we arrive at 70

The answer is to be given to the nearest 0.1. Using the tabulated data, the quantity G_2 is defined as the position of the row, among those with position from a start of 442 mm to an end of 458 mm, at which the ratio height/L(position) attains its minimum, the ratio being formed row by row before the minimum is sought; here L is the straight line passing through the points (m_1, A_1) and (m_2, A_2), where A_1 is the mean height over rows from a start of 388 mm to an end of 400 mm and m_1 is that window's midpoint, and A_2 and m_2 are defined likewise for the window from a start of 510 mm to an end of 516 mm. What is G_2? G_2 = 455.0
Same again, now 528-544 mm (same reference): 541.0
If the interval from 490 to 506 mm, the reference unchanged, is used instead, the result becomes 495.0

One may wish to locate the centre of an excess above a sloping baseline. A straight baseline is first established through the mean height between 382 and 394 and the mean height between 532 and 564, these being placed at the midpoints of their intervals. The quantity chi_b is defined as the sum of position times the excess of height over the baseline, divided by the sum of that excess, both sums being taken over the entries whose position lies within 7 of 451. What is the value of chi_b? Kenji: 450.0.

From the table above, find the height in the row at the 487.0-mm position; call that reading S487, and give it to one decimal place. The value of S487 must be 175.4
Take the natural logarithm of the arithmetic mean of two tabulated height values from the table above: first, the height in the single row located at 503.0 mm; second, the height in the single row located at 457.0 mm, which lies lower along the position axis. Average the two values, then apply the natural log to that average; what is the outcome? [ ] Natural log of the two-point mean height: 5.32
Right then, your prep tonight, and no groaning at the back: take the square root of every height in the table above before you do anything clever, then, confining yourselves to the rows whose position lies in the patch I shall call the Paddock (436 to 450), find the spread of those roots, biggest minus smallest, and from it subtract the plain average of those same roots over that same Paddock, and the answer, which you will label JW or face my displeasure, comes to -14.2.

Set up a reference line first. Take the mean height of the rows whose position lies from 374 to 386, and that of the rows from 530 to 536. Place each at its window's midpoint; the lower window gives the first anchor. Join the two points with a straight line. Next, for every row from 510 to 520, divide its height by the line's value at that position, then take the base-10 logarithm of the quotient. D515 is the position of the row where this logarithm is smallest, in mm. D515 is 517.0 mm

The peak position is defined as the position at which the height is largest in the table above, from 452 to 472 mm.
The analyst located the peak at 453.0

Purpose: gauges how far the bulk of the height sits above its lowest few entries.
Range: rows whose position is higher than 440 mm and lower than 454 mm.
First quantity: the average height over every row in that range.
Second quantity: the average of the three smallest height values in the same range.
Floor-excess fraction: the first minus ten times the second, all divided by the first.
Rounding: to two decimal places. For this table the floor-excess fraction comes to -8.53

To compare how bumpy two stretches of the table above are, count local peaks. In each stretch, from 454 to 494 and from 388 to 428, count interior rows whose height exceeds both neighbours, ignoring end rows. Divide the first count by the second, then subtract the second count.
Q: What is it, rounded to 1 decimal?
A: -4.0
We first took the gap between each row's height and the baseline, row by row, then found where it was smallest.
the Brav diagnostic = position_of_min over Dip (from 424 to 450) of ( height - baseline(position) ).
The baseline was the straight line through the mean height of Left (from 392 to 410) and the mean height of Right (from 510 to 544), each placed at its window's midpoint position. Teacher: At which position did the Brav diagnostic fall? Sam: 447.0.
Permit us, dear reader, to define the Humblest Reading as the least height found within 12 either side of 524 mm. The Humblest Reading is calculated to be 172.7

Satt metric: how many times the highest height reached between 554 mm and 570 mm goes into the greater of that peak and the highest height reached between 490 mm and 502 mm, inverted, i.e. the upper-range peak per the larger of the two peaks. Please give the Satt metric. 0.94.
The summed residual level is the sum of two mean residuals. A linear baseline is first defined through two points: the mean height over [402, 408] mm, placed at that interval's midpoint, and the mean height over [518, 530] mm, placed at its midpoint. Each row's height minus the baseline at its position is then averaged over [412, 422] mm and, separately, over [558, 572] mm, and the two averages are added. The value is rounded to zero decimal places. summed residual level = 17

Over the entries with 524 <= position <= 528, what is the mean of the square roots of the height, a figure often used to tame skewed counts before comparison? 13.6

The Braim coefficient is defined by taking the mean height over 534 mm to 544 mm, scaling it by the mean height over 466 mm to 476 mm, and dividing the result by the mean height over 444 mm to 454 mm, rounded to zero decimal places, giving 145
